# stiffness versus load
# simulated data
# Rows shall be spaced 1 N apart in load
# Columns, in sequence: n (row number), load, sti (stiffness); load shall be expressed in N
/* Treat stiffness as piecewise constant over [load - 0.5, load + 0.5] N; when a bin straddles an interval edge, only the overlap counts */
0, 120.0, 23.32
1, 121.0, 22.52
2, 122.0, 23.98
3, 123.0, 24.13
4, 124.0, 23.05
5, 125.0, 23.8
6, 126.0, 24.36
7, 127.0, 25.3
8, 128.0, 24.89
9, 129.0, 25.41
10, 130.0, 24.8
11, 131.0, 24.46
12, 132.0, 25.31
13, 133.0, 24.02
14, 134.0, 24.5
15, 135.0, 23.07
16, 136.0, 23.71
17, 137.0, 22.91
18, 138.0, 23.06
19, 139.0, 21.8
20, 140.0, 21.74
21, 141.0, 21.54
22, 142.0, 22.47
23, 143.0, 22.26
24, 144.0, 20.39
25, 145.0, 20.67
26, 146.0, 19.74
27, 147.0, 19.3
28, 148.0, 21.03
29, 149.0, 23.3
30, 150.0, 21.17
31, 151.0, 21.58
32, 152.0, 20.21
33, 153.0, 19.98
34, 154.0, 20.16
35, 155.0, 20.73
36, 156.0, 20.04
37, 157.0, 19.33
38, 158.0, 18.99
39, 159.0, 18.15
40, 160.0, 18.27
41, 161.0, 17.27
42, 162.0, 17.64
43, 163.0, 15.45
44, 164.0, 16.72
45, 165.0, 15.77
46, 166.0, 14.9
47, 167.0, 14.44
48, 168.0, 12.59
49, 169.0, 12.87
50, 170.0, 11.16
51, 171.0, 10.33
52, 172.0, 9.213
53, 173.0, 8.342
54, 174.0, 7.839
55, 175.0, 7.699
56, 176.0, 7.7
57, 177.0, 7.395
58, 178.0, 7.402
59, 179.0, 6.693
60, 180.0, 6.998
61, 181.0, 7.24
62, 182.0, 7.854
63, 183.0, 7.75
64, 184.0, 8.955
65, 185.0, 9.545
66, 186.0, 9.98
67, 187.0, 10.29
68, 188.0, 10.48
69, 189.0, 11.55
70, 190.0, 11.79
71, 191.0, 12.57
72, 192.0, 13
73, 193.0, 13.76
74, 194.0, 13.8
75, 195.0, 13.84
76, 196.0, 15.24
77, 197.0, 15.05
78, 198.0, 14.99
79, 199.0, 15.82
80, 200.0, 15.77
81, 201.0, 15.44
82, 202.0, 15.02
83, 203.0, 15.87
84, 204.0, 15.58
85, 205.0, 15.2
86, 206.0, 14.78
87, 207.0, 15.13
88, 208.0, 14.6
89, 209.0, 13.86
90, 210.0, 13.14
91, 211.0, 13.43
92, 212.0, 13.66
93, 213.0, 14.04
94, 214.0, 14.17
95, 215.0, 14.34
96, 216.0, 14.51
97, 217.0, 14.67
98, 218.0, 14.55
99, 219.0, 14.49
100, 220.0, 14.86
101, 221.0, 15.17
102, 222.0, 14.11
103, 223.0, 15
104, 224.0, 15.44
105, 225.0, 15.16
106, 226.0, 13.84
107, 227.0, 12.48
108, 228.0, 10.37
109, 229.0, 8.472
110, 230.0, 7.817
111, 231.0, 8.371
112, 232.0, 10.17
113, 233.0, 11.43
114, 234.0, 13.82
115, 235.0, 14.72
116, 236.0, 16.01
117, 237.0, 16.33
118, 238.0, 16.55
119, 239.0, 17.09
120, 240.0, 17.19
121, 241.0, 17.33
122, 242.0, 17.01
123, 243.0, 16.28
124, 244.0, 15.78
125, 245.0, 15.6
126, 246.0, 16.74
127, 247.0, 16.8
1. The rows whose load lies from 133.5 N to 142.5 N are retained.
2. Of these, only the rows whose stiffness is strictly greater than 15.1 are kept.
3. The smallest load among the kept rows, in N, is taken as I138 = 134.0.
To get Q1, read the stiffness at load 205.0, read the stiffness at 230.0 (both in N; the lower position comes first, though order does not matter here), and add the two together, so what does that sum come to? 23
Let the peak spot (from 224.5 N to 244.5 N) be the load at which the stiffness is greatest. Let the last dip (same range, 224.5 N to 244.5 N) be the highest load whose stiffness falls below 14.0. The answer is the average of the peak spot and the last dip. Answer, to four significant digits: 237.5 N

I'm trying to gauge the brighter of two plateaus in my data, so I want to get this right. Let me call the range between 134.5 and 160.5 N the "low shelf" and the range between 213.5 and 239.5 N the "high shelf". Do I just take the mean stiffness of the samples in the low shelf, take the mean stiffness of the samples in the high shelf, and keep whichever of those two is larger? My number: 21.0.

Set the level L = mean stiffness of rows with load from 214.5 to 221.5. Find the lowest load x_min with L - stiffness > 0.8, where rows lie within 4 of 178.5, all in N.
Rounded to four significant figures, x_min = 175.0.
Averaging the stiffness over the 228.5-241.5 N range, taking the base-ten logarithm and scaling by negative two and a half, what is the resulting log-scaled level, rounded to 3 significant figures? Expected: -2.82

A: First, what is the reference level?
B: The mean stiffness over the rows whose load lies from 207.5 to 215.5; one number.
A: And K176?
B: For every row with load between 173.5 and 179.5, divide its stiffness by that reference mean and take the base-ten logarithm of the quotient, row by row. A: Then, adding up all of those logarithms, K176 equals -1.6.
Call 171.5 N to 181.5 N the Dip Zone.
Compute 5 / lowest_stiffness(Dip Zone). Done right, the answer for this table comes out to 0.75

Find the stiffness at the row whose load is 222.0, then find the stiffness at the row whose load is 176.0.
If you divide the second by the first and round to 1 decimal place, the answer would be 0.5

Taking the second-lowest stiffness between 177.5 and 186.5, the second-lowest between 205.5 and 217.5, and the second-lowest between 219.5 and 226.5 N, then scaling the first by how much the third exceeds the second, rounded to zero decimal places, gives 5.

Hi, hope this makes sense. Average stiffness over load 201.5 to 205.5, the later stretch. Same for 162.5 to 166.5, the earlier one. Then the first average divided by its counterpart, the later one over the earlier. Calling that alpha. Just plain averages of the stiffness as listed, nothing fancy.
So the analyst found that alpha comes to 0.98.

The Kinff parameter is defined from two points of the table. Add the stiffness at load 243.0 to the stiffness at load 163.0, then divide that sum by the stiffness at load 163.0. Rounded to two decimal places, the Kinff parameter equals 2.05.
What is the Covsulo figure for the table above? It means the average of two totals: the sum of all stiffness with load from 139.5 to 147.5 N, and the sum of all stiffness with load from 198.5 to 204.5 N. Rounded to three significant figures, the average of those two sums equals 131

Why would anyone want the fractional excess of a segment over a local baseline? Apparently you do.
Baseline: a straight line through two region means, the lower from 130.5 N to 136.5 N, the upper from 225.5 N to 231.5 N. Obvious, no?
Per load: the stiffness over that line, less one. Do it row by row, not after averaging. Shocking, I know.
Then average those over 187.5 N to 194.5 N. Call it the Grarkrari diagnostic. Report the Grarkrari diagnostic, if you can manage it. -0.21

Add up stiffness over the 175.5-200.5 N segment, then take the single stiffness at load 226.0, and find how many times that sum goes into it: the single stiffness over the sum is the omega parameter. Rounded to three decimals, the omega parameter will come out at 0.050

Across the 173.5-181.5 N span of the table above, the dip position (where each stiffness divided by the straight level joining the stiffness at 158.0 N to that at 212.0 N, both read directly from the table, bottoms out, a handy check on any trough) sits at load 179.0 N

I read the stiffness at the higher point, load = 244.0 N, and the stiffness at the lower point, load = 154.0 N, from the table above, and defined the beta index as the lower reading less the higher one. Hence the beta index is 4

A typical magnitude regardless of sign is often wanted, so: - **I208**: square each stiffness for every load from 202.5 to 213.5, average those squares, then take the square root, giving 14.5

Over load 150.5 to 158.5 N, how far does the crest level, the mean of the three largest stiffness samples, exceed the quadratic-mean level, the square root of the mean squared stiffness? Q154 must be 0.70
